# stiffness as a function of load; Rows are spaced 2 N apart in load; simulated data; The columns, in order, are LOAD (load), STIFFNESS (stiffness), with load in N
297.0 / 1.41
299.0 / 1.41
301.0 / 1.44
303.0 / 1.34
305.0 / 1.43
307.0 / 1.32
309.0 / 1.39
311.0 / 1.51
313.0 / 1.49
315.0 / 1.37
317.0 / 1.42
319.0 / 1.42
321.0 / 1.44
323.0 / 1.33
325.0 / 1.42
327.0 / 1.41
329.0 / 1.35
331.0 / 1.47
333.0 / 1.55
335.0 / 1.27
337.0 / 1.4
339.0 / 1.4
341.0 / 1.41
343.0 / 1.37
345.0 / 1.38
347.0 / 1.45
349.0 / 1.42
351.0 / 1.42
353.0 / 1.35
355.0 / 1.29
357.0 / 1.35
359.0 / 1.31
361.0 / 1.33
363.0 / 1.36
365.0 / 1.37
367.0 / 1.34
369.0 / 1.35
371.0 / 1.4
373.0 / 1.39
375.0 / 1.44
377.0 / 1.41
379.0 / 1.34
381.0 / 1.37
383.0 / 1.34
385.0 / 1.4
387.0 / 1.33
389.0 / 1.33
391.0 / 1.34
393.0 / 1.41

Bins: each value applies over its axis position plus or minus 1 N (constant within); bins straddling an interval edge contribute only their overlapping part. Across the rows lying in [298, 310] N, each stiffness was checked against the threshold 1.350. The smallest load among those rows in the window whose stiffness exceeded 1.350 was 299.0 N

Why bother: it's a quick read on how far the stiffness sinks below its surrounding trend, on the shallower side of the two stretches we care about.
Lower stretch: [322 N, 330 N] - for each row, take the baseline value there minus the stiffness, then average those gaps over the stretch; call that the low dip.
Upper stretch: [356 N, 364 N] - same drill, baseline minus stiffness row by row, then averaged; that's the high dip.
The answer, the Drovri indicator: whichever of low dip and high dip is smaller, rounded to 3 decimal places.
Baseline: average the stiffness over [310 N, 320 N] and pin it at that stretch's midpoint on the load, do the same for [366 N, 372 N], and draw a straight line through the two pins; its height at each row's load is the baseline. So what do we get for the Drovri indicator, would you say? 0.039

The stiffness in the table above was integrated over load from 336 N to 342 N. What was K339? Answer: 8.42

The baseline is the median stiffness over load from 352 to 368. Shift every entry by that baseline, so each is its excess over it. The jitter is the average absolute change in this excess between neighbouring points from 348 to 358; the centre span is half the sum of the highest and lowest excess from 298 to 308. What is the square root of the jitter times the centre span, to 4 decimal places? 0.0408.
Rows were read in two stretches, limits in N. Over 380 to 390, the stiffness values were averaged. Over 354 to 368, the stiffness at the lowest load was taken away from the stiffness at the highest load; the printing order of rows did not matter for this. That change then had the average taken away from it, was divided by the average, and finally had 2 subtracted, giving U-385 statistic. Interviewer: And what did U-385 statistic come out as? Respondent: -2.96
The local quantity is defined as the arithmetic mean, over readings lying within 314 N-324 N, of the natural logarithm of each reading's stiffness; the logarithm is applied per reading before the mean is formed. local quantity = 0.333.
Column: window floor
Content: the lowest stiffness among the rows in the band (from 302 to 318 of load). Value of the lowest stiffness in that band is 1.32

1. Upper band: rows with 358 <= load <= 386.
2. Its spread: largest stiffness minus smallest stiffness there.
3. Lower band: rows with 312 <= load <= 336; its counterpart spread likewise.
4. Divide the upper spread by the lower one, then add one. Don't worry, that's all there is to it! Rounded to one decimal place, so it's 1.5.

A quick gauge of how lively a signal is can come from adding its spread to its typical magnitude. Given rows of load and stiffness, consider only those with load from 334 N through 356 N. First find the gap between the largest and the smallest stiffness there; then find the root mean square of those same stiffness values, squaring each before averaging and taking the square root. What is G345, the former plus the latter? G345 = 1.56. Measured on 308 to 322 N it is 1.58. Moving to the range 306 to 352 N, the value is 1.69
